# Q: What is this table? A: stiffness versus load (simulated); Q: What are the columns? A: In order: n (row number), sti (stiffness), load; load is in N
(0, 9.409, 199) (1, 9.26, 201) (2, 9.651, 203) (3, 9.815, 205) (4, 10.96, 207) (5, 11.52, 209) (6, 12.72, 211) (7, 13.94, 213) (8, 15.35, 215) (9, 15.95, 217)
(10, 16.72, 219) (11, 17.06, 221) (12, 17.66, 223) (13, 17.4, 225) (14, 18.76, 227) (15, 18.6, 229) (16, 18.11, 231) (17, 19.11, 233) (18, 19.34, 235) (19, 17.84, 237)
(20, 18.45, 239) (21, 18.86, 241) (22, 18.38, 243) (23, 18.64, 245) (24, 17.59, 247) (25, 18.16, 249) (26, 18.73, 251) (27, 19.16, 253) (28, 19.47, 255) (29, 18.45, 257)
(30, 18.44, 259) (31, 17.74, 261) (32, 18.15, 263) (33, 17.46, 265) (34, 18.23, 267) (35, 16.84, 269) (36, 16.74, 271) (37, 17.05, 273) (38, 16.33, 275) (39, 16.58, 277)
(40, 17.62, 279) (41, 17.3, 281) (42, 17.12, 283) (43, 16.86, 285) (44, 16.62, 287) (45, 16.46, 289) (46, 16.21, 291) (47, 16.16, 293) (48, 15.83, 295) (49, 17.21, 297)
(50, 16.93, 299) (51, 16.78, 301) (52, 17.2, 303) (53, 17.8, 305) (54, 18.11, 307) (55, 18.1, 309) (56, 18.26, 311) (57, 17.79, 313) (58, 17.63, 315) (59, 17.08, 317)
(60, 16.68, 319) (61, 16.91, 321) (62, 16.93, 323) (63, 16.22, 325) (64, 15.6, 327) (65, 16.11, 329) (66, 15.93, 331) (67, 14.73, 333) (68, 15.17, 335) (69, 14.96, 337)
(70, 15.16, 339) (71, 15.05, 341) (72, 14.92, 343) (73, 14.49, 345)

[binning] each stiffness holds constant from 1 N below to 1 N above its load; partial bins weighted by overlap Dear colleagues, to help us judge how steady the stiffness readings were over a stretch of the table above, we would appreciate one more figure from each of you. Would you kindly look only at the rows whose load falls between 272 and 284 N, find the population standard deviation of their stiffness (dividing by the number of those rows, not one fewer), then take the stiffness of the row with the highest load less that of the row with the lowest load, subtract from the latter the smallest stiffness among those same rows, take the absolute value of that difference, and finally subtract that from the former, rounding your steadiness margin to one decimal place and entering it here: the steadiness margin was -15.8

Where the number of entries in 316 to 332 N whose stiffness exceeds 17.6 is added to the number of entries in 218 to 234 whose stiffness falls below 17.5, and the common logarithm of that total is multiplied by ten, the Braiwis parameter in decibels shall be 4.8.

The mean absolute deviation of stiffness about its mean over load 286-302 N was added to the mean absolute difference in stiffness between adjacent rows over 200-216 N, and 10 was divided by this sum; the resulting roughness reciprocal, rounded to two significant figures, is 8.1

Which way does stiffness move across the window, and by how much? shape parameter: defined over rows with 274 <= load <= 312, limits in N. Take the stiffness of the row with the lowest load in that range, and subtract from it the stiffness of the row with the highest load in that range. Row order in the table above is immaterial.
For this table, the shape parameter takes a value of -1.9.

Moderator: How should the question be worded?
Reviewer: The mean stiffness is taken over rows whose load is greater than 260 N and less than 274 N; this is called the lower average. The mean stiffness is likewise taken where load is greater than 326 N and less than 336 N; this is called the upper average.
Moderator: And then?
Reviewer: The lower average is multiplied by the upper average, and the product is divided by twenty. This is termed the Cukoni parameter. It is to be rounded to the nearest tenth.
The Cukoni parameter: 13.5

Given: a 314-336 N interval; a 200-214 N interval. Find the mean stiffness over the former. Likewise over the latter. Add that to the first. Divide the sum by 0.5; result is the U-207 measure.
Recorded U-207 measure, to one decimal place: 54.8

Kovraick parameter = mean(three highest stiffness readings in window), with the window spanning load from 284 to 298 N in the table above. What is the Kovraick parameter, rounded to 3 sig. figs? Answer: 16.9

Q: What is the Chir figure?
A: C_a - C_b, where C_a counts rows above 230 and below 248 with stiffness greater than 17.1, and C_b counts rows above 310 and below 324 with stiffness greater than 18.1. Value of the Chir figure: 8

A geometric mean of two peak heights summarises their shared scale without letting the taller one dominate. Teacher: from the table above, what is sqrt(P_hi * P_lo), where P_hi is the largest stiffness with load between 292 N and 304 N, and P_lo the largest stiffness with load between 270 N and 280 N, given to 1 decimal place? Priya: 17.4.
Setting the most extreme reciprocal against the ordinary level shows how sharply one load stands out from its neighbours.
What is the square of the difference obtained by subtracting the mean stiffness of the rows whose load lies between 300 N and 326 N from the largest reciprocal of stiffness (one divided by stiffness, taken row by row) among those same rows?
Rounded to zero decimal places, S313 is 299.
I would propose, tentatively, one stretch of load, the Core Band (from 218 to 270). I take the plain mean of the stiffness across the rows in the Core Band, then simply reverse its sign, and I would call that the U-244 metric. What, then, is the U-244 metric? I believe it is -18.2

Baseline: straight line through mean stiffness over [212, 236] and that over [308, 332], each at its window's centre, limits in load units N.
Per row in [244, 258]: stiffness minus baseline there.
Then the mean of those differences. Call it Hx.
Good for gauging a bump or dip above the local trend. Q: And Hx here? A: 1.4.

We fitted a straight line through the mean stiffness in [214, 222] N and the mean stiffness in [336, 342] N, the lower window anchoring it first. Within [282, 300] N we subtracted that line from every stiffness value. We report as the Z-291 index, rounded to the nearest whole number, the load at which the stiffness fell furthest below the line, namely 295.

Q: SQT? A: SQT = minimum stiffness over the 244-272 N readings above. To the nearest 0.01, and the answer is 16.74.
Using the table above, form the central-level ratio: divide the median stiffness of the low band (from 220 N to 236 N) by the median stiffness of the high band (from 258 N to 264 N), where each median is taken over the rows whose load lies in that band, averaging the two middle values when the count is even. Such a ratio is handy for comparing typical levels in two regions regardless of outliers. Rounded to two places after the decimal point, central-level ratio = 1.01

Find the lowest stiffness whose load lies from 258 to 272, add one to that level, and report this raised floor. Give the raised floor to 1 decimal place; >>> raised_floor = 17.7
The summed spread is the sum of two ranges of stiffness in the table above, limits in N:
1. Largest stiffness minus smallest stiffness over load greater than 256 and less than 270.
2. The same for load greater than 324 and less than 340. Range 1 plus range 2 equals 3.1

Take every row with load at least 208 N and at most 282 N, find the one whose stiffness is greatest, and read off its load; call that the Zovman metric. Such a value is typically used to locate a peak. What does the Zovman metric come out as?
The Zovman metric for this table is 255 N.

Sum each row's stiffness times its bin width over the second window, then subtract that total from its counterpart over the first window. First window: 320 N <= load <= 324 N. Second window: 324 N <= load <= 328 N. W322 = 4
